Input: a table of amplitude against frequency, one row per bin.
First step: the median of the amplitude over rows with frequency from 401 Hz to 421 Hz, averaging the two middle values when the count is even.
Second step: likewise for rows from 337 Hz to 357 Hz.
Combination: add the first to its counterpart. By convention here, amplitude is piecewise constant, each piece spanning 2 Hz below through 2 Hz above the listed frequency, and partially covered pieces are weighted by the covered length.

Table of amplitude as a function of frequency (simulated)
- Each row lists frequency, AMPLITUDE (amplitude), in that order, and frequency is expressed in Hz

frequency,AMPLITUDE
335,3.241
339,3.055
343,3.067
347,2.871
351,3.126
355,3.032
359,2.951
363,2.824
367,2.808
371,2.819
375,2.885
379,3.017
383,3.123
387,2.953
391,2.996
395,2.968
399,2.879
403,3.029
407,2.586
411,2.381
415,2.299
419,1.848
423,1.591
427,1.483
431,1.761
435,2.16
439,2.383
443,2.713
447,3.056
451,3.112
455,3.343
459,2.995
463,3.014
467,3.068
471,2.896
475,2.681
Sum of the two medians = 5.44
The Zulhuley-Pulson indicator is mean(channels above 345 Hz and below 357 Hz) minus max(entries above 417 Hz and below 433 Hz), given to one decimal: 1.2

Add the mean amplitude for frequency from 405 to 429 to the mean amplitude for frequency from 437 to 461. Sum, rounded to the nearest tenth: 5.0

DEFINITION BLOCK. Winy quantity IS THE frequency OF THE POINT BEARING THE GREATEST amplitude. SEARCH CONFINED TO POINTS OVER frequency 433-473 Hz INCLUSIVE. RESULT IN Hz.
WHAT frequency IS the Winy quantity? 455 Hz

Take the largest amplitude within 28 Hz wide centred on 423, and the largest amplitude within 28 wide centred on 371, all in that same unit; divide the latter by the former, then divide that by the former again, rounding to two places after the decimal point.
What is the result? 0.55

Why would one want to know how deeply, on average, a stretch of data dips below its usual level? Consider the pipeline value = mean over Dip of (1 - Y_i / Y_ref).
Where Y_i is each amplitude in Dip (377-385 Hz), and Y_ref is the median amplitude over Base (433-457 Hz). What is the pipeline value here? -0.06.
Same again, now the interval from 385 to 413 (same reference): 0.02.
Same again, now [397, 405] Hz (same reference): -0.02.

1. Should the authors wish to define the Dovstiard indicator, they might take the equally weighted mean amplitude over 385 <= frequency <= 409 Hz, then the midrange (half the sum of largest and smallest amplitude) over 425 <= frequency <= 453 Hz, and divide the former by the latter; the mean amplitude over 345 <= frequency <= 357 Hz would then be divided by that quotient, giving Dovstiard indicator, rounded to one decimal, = 2.4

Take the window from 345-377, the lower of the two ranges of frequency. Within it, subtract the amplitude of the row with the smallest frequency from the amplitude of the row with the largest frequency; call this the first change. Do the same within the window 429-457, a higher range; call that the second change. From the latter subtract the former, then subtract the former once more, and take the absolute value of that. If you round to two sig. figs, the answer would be 1.6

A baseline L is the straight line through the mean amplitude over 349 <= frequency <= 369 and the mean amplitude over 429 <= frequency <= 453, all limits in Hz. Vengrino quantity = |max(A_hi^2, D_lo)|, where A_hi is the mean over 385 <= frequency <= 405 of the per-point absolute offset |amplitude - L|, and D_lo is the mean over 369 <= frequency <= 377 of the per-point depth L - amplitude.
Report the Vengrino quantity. 0.040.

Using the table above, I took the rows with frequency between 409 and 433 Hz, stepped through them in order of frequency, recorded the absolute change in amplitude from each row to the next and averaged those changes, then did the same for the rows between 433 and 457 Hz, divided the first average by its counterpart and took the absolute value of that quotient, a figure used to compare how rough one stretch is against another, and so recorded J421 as 0.99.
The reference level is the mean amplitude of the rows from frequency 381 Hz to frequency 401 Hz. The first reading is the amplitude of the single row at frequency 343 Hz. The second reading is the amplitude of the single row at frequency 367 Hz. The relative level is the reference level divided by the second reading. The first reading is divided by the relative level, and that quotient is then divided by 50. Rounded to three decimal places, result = 0.058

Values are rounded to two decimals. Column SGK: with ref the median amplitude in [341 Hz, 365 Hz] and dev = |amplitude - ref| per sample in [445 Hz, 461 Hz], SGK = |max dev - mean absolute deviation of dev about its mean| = 0.24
